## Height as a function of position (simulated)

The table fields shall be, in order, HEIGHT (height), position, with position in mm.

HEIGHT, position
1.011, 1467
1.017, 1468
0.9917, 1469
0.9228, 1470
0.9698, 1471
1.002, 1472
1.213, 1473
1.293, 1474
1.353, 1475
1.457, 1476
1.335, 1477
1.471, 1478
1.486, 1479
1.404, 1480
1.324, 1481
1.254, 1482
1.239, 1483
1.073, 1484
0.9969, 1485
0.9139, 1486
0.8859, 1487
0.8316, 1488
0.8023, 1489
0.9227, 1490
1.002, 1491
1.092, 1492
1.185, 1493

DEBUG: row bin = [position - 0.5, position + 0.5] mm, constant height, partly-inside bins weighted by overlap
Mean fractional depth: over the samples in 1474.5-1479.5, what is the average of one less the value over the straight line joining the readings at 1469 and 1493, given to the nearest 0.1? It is -0.3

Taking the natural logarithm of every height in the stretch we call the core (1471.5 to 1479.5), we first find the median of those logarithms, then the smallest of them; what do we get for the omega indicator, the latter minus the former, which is -0.29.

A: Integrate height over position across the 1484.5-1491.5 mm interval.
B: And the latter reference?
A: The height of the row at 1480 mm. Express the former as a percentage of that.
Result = 453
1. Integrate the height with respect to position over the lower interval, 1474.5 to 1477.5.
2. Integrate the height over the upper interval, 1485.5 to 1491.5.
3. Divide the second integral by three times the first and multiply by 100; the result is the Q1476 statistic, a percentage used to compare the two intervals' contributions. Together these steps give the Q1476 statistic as 43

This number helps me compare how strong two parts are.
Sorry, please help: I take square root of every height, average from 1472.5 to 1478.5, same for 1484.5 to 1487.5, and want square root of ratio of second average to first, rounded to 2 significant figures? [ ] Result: 0.91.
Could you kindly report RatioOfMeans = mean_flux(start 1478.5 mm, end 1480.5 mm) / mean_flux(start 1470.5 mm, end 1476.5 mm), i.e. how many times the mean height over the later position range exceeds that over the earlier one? 1.19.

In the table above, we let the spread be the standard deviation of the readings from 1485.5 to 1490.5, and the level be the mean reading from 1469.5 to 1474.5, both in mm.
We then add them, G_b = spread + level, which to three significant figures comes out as 1.13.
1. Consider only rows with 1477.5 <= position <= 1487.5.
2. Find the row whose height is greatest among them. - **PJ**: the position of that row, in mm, 1479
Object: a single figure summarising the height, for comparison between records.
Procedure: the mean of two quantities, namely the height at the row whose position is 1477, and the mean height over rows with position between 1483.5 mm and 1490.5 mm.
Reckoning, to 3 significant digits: 1.13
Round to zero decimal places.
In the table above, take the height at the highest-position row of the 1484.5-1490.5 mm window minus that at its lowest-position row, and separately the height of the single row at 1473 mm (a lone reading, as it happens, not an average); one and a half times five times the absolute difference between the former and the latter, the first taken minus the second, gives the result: 10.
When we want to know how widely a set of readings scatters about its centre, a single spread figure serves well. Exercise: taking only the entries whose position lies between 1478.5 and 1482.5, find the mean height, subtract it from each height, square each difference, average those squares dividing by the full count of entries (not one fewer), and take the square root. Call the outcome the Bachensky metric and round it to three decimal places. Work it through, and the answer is 0.087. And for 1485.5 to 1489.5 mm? 0.044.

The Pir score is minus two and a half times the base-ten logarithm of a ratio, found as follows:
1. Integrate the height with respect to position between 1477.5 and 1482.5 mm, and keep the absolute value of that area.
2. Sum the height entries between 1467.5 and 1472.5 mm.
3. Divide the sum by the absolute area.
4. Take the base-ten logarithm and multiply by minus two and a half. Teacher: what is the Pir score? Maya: 0.4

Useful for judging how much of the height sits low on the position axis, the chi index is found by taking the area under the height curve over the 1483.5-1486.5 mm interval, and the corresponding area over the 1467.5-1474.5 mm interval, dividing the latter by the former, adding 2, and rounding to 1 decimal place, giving 4.5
